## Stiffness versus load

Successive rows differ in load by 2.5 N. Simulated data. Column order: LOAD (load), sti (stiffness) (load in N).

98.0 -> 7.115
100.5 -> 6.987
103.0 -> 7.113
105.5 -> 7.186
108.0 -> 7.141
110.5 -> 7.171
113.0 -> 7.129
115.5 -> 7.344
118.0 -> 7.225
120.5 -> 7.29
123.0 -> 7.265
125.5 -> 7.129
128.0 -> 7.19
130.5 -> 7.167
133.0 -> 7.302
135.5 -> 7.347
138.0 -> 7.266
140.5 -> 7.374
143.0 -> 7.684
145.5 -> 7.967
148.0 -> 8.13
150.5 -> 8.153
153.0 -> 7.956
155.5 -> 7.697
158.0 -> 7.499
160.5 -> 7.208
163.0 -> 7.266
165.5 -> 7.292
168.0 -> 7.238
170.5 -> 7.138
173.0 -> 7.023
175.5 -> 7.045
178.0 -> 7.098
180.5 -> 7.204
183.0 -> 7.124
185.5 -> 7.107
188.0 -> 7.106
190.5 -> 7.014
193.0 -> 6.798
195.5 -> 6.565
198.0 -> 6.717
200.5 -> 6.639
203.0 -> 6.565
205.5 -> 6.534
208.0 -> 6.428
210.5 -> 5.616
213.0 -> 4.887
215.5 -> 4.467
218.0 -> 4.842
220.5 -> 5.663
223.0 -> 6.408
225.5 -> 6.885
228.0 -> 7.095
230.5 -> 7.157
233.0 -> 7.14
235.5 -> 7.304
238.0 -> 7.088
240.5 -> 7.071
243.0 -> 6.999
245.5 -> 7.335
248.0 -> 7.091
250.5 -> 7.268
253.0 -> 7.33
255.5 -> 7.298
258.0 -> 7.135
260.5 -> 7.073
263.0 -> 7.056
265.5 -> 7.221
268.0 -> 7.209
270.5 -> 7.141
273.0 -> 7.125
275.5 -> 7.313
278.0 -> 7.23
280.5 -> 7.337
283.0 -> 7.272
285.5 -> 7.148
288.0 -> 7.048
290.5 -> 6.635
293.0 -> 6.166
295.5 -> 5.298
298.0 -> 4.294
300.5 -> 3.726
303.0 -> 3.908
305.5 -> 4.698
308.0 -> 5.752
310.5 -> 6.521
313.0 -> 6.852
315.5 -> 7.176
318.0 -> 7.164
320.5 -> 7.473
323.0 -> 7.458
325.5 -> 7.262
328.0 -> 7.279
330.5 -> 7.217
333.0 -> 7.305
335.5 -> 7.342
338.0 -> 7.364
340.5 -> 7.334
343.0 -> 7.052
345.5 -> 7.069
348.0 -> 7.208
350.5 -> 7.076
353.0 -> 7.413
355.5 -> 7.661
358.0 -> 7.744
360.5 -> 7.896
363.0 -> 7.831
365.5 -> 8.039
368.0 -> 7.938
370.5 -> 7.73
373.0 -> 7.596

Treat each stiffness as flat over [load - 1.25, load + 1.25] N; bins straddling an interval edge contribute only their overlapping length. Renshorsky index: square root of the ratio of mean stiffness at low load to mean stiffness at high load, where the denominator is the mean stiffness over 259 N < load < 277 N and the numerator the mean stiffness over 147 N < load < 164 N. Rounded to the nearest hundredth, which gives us 1.04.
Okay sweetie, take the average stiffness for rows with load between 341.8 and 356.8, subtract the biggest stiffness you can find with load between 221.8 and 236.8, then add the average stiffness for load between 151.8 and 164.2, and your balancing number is 7.5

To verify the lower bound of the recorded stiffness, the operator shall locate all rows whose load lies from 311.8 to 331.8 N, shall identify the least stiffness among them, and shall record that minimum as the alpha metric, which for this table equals 6.852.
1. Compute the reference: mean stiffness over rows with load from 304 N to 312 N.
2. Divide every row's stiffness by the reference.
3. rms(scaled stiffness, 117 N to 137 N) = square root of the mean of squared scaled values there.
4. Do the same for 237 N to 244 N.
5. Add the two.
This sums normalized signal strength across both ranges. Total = 2.53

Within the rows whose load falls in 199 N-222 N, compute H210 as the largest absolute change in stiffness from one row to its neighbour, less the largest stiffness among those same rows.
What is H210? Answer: -5.82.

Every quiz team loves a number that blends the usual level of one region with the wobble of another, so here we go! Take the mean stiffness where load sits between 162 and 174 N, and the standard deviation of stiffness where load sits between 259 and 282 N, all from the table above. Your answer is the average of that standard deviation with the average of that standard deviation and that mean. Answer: 1.87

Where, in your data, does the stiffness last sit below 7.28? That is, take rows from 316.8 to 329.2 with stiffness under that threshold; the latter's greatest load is 328.0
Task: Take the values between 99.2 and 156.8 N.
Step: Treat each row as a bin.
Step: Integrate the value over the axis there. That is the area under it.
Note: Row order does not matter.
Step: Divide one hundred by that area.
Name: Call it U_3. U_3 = 0.235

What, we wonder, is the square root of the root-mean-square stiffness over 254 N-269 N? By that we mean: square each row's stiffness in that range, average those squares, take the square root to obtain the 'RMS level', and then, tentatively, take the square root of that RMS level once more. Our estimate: 2.68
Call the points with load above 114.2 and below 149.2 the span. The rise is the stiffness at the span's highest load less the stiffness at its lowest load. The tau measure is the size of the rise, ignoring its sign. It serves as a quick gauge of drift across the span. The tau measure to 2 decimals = 0.79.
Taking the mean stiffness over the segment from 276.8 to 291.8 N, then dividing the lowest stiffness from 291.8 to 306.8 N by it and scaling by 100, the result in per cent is 52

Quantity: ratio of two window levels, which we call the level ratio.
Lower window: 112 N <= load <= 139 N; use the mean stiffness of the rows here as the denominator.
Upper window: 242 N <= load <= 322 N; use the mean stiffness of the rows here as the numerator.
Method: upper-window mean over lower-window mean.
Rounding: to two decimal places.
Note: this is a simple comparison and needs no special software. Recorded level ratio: 0.92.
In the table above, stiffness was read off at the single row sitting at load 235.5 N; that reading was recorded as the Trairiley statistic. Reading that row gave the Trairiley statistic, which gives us 7.304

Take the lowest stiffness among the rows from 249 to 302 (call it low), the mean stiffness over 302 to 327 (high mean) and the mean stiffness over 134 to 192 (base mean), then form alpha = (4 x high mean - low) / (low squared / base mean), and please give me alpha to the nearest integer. 12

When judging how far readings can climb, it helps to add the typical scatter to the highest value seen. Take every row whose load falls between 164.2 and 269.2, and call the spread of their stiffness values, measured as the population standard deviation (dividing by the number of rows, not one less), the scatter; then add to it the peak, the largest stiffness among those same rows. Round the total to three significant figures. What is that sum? 8.02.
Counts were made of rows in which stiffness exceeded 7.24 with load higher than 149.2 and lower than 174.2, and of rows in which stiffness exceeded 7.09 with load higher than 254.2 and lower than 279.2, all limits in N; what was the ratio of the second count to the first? 1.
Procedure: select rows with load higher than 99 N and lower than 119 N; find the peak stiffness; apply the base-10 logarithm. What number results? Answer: 0.866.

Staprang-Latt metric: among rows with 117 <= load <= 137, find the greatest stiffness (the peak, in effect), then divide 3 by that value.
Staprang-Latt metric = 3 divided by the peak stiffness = 0.408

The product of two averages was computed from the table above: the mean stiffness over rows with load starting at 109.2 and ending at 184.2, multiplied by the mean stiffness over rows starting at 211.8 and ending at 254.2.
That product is 48.5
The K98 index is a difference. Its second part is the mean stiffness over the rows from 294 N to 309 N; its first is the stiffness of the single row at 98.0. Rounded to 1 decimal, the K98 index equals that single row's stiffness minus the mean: 2.5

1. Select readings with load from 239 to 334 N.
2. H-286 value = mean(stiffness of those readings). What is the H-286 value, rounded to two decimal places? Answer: 6.73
